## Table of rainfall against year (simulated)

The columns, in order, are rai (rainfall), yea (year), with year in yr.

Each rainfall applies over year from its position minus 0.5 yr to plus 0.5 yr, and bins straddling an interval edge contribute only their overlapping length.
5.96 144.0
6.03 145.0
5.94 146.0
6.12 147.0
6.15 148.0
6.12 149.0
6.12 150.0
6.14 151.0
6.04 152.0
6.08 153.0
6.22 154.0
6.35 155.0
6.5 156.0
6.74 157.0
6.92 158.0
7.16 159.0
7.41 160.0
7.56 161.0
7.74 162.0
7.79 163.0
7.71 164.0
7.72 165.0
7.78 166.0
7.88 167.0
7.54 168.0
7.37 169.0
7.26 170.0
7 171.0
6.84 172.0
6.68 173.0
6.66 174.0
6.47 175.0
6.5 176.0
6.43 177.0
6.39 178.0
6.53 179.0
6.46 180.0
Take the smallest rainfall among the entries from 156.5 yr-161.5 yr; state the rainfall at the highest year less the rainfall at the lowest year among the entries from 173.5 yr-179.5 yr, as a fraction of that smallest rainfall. -0.019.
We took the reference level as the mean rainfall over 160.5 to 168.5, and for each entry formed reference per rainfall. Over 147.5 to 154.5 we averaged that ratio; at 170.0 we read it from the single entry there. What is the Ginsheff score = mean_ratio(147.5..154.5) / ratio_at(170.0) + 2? 3.19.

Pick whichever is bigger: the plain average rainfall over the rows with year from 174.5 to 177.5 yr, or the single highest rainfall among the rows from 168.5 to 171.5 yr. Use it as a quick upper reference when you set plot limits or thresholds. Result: 7.37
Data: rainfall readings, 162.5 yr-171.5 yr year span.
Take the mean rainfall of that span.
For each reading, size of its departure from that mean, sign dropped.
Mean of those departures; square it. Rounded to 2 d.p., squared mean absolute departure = 0.06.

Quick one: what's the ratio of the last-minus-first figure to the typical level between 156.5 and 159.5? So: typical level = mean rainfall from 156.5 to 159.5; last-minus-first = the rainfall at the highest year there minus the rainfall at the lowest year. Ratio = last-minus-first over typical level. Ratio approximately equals 0.06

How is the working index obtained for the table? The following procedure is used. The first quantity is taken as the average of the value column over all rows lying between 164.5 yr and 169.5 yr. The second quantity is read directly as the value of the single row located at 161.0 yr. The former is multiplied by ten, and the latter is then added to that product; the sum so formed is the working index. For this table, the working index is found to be 84.1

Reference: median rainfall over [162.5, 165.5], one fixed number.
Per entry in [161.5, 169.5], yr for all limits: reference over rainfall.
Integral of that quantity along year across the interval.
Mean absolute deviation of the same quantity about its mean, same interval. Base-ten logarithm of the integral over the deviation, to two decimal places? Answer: 2.71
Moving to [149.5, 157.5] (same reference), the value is 2.43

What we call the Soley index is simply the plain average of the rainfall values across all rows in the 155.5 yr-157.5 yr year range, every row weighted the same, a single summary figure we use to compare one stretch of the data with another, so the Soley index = 6.6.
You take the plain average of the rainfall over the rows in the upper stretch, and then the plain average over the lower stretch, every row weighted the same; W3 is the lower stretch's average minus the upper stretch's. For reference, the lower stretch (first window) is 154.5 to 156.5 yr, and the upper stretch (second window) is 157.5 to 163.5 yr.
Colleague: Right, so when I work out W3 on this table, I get -1.0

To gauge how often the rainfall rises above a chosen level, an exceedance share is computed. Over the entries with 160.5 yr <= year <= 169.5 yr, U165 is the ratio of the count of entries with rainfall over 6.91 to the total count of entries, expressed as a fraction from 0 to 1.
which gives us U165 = 1.0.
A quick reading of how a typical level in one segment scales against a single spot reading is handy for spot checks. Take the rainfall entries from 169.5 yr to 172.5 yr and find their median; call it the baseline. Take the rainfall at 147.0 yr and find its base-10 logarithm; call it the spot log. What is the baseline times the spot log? 5.51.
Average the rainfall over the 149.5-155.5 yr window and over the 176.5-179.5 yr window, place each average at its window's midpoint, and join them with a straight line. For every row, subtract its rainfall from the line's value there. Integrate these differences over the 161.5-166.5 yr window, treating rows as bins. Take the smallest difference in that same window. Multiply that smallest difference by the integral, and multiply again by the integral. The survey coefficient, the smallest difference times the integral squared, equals -80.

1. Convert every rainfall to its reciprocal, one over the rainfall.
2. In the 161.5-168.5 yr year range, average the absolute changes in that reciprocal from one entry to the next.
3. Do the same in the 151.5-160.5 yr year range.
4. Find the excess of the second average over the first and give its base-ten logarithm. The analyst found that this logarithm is -2.69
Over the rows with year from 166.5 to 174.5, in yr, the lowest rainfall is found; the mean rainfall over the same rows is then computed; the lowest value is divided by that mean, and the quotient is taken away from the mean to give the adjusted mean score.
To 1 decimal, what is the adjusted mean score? 6.2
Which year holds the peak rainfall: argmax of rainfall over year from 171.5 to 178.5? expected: 172.0 yr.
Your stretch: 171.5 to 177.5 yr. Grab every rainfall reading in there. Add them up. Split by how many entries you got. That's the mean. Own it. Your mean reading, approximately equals 6.60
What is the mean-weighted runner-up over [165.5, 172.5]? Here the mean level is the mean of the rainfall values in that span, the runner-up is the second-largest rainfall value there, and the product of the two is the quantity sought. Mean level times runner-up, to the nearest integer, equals 57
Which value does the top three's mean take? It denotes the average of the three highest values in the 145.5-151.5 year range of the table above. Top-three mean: 6.1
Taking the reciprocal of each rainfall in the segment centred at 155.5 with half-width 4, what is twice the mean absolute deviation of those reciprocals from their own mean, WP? 0.015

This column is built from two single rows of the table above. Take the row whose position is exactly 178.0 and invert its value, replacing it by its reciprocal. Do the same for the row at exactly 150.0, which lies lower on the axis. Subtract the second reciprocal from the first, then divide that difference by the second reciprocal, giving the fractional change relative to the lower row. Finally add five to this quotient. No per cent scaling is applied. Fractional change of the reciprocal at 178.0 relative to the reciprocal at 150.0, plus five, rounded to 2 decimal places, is 4.96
